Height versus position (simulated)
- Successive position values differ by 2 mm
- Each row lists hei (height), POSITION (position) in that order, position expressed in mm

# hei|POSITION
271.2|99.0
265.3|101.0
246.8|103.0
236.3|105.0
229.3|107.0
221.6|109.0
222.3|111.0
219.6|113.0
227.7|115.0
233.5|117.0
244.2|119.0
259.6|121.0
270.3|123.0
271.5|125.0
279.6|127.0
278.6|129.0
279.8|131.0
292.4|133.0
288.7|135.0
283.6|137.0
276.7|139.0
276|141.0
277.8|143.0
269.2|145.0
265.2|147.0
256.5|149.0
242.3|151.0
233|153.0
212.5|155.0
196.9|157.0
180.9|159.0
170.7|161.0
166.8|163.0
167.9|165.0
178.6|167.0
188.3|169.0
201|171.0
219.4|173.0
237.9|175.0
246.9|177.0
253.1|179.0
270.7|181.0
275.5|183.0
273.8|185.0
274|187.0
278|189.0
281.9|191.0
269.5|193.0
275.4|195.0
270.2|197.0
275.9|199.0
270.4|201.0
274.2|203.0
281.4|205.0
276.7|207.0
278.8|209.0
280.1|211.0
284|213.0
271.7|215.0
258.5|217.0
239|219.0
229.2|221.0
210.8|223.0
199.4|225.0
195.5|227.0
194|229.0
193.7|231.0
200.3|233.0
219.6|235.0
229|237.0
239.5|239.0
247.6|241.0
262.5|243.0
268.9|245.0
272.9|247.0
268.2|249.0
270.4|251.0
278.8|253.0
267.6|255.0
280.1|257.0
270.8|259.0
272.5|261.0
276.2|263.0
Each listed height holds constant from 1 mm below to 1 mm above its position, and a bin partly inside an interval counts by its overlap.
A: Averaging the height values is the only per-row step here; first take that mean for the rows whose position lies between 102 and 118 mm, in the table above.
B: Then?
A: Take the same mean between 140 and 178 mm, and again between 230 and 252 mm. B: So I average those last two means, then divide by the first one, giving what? 1.01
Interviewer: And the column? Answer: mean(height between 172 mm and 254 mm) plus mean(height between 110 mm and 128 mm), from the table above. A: 501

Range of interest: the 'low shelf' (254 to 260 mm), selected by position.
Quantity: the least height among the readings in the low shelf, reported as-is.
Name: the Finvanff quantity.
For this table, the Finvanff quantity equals 267.6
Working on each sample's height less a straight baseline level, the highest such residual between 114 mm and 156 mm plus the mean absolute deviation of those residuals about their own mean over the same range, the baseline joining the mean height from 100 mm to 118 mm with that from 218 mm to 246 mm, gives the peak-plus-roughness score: 79.2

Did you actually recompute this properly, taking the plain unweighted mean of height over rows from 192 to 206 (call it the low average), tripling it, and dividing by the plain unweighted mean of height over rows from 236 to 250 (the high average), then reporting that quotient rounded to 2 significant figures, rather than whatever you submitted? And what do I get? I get 3.2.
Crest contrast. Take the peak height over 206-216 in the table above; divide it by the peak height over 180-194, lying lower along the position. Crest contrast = 1.01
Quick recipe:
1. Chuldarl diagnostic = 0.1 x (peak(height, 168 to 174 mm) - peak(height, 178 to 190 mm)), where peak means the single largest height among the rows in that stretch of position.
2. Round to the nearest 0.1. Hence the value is -5.9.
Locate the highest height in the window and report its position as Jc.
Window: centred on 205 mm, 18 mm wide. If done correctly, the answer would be 213.0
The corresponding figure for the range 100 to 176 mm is 133.0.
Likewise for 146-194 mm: 191.0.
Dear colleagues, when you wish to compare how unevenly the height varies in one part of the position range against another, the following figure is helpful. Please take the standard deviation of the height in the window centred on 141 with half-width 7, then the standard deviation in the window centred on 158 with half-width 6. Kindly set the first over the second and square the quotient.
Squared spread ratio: 0.1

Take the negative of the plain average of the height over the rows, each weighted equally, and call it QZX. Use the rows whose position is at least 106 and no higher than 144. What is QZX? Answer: -260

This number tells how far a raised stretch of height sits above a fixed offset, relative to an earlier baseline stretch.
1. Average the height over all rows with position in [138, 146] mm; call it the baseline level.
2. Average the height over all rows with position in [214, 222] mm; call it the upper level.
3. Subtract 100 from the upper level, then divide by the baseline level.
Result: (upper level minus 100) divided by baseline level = 0.54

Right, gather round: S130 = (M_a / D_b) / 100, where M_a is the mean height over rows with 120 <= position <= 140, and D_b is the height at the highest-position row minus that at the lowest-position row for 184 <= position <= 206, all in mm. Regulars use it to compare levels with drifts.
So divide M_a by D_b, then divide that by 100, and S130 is 0.37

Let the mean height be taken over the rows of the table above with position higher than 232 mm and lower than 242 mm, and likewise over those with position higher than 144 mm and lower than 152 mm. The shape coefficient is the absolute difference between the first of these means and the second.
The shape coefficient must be 31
